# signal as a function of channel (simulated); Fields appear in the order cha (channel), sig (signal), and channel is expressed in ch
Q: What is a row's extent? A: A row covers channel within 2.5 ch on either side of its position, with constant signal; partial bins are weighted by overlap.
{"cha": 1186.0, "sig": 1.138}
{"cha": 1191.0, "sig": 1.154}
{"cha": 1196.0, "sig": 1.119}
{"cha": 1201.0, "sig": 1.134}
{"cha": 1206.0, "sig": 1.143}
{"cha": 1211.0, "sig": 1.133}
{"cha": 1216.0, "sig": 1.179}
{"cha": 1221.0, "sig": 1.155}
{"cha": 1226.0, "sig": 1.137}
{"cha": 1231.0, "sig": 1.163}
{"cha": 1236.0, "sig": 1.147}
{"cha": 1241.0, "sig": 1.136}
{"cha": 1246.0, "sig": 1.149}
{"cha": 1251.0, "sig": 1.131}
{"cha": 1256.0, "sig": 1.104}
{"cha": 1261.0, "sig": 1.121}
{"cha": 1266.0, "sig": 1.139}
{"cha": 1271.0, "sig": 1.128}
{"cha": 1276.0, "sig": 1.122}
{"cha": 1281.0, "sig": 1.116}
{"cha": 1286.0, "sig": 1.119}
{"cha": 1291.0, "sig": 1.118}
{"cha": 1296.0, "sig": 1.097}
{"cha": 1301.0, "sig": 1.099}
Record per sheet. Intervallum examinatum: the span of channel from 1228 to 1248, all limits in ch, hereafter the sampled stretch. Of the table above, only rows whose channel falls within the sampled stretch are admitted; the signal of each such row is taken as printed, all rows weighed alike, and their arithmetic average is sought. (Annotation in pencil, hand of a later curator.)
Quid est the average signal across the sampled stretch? 1.15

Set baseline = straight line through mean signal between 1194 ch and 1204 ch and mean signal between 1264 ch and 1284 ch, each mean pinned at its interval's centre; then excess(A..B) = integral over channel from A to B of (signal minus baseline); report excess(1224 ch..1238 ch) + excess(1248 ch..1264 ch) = 0.2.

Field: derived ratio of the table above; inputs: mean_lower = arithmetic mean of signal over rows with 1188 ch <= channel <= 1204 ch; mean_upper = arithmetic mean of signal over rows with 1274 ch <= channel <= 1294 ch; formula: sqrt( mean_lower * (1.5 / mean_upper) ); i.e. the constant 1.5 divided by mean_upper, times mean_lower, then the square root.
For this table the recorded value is 1.23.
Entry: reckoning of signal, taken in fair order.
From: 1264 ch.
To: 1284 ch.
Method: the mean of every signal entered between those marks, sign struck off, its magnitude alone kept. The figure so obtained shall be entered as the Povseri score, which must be 1.126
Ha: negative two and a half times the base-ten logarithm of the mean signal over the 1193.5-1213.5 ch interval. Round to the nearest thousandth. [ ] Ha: -0.135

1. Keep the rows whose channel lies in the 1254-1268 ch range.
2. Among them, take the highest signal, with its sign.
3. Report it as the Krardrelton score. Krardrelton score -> 1.139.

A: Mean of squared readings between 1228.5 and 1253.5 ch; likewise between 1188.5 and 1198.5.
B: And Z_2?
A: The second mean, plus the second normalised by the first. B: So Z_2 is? 2.28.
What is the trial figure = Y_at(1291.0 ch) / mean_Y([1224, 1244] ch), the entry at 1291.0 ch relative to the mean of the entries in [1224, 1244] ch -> 0.976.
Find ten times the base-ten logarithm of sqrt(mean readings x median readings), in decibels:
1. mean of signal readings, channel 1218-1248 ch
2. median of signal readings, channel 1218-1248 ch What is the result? 0.60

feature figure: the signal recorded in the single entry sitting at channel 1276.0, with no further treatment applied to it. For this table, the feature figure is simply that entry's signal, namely 1.122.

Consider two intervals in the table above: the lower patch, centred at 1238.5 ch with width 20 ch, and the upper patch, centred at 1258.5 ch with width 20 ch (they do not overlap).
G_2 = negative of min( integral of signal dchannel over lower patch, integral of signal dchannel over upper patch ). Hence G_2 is -22.5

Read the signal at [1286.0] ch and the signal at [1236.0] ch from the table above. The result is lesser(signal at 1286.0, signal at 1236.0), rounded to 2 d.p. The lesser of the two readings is 1.12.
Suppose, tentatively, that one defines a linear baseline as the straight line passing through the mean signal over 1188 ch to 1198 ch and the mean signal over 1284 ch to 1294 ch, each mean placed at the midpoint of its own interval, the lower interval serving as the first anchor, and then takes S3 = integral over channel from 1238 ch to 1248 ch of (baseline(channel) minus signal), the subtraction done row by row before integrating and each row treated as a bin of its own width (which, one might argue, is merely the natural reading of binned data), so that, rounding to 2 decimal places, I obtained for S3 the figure -0.15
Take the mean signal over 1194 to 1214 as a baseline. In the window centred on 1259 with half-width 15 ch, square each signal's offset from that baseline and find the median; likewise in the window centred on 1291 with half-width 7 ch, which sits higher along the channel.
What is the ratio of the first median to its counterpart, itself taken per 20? 0.02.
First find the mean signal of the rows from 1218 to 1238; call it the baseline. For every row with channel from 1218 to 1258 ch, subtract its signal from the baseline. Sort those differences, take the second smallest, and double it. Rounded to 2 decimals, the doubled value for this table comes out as -0.01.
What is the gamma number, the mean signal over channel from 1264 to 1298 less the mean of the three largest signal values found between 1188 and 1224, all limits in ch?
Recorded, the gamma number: -0.0428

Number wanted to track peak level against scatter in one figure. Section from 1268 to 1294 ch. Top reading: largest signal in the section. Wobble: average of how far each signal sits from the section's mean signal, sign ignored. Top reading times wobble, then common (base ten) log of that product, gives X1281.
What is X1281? -2.40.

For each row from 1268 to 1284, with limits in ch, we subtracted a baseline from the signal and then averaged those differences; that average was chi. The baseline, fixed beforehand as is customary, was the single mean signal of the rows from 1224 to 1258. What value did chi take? -0.016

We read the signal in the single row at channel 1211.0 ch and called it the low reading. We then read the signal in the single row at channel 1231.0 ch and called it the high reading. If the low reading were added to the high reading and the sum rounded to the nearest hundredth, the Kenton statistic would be 2.30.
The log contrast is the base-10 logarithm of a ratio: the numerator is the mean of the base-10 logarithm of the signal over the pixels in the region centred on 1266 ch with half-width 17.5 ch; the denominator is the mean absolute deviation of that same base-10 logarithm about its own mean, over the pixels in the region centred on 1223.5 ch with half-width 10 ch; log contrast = 1.03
